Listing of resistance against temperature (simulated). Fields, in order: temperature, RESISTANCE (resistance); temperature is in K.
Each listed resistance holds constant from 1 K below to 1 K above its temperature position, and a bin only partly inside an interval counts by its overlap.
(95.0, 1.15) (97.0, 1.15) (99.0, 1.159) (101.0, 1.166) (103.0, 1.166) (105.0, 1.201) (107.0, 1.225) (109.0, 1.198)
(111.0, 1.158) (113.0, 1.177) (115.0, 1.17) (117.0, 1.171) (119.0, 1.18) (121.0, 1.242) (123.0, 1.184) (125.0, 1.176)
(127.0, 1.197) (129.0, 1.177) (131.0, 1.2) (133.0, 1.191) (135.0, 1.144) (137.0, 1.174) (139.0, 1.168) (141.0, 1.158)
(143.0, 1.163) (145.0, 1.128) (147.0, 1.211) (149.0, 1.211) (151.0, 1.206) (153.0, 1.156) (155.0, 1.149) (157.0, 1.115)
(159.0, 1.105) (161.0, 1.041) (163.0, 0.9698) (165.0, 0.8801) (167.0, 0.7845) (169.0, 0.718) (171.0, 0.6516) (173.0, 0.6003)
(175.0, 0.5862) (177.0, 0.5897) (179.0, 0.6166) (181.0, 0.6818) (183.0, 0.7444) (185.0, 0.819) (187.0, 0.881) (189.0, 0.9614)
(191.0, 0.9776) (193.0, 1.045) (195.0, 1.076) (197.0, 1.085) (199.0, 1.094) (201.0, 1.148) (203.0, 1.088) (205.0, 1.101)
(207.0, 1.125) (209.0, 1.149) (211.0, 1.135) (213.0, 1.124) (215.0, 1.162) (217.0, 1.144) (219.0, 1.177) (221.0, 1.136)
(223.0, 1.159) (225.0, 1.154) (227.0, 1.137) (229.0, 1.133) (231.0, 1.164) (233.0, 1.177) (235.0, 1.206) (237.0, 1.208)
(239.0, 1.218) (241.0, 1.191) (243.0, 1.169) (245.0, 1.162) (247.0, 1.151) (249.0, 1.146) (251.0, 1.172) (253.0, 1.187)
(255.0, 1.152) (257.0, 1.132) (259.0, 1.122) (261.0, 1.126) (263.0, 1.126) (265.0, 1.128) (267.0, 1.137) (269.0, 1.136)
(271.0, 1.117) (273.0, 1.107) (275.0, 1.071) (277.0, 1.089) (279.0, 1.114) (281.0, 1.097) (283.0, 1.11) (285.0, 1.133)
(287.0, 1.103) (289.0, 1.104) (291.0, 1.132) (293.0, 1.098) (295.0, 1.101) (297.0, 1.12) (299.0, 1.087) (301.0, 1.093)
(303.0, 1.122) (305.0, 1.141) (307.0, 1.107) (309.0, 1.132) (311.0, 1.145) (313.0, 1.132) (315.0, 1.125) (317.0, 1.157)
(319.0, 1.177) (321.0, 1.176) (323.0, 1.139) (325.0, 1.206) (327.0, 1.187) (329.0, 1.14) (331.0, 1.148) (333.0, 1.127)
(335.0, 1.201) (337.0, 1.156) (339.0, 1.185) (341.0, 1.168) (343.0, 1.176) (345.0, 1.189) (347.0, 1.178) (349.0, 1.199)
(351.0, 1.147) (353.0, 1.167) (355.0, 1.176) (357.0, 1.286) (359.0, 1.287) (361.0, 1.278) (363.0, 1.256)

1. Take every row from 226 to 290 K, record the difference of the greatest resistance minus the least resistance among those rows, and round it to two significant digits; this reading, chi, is 0.15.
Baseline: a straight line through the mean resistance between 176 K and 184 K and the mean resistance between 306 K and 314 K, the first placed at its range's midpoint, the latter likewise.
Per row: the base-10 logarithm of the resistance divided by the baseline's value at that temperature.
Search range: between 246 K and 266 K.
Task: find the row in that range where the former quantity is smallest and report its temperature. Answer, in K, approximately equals 265.0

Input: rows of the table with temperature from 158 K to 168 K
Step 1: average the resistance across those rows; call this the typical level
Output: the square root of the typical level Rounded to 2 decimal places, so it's 0.98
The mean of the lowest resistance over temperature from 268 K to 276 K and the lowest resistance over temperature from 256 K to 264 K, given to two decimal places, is 1.10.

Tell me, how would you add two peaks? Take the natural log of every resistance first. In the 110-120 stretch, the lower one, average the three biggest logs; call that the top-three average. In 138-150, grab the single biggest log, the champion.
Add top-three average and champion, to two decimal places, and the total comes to 0.35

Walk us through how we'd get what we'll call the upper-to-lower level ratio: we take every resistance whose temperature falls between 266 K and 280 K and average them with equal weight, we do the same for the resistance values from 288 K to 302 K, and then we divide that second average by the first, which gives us 1.00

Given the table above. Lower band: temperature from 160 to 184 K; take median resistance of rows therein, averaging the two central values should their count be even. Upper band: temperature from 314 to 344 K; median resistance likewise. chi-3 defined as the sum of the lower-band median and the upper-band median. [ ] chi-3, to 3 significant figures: 1.87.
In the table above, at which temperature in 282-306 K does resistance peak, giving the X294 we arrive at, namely 305.0 K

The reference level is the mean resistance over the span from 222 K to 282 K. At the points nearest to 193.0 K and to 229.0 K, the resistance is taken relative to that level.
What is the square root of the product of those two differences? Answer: 0.04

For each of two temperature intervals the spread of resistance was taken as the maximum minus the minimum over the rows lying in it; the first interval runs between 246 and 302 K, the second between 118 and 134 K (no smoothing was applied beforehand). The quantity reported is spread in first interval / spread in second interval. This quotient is 1.8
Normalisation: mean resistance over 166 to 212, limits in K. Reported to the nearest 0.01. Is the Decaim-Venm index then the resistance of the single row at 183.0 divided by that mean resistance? 0.83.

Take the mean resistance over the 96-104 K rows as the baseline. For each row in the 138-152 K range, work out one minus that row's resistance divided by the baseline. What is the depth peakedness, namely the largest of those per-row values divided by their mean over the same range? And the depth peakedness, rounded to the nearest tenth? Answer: -1.8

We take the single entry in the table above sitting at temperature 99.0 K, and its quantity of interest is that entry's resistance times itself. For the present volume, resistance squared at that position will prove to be 1.34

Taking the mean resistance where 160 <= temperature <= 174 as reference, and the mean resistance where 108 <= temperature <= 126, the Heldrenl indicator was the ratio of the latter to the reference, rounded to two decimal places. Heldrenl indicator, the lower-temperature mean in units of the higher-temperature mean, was 1.47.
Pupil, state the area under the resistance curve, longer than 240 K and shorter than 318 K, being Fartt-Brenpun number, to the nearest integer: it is 88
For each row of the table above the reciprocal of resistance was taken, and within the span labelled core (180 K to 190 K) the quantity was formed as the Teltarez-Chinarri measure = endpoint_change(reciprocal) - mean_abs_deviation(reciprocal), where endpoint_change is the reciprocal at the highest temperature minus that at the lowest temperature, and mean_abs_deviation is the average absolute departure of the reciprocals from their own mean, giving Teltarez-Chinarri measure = -0.56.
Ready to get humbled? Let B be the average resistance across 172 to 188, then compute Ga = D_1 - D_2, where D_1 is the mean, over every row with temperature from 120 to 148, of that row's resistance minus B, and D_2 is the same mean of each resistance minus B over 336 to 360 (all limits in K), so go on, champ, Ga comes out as -0.01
